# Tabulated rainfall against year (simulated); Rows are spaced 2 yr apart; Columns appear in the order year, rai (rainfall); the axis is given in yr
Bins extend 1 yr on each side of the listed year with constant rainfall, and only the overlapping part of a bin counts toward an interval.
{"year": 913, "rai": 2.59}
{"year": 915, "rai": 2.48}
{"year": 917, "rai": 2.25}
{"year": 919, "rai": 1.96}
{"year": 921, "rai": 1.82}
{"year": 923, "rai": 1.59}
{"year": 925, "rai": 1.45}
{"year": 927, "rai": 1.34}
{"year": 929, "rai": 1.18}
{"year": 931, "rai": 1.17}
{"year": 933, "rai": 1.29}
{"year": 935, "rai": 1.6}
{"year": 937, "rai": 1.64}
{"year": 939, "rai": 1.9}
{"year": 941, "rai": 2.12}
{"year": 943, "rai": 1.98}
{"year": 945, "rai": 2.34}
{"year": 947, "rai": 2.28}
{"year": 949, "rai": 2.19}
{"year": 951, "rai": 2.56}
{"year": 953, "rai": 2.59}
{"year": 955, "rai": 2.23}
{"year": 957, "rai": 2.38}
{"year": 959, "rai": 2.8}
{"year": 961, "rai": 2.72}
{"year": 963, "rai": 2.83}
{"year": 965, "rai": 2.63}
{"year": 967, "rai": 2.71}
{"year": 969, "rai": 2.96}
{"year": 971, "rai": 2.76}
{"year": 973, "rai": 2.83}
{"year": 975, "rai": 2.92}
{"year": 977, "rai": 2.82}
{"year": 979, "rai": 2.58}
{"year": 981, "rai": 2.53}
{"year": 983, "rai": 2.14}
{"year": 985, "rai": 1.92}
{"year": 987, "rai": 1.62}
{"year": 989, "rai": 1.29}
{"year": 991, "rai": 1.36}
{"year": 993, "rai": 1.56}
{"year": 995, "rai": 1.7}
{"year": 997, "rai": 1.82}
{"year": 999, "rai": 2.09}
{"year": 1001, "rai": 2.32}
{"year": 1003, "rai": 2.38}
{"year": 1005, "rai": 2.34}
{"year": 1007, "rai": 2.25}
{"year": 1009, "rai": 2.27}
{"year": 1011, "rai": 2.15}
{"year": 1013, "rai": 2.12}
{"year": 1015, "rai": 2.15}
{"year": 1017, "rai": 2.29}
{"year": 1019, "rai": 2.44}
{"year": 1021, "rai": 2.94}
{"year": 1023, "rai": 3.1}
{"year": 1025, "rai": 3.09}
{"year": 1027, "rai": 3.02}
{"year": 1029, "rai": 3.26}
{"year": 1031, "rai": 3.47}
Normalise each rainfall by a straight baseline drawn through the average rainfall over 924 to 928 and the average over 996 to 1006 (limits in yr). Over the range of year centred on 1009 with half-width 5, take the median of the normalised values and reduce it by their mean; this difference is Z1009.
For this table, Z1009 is 0.019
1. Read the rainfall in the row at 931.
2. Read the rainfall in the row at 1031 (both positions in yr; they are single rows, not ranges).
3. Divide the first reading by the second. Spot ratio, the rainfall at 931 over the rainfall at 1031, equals 0.34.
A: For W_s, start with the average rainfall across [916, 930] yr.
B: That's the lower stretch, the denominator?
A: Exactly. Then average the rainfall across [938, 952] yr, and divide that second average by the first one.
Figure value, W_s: 1.33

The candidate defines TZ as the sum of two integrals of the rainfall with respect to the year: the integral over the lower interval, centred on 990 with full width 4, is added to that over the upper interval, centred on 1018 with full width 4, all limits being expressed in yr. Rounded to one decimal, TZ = 14.8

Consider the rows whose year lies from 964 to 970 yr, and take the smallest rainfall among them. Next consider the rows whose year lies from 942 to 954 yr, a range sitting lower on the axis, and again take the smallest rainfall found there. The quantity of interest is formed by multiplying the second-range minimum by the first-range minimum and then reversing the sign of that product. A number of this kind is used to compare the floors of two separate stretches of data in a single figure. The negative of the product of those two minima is -5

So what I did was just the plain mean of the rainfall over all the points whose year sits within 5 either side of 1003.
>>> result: 2.3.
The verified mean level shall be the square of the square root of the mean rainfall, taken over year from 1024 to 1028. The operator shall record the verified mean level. 3.1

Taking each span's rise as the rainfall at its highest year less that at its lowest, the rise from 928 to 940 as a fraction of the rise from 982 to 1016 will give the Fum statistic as 72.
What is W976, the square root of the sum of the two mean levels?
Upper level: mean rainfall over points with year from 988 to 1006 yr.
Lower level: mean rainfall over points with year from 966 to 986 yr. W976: 2.12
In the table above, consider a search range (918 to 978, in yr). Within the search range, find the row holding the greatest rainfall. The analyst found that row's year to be 969 yr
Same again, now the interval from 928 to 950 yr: 945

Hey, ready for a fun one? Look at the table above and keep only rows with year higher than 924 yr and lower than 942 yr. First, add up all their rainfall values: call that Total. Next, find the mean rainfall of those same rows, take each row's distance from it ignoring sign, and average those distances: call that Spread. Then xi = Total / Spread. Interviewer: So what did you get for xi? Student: 52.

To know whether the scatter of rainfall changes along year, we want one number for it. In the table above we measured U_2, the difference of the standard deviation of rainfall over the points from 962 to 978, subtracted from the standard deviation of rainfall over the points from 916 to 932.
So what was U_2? 0.3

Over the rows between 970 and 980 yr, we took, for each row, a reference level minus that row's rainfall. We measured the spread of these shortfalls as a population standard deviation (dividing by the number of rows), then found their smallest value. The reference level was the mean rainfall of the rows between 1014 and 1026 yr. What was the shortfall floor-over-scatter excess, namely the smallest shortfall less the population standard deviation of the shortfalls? -0.4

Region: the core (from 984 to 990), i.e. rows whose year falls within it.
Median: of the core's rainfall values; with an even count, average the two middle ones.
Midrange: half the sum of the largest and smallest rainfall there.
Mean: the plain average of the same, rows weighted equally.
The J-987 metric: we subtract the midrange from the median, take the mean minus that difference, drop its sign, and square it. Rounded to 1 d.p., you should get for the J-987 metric 2.5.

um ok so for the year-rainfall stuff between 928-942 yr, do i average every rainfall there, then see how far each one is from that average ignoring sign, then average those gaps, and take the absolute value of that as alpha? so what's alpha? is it 0.29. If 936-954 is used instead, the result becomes 0.24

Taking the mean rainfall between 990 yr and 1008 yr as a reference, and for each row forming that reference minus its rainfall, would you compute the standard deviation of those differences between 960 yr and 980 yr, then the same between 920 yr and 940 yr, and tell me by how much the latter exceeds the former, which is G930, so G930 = 0.13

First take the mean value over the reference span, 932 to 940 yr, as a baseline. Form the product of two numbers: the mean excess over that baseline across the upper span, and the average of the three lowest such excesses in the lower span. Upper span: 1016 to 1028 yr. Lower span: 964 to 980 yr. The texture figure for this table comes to 1.2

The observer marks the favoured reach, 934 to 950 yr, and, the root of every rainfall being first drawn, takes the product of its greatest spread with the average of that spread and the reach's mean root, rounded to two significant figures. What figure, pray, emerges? 0.22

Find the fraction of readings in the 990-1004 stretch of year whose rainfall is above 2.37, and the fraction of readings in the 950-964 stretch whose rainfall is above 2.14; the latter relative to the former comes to 7.0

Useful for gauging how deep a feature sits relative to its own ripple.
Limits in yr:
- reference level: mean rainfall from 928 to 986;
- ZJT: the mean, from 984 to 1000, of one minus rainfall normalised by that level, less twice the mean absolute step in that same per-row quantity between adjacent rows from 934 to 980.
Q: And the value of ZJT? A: 0.12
